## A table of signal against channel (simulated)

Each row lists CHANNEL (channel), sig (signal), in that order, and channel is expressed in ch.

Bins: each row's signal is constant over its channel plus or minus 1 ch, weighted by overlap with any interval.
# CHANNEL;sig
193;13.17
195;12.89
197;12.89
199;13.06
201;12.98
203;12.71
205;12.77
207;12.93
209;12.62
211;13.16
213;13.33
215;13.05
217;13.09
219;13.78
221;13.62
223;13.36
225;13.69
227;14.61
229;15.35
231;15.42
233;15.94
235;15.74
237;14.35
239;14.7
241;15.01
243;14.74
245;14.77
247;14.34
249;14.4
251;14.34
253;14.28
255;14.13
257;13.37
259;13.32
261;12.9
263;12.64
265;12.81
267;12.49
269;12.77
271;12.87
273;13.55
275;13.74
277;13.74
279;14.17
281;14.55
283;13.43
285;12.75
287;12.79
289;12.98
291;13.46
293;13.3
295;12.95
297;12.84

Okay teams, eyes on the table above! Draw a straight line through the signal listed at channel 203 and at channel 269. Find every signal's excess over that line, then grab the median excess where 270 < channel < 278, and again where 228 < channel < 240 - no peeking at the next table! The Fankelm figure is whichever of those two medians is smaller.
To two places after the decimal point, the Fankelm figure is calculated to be 0.87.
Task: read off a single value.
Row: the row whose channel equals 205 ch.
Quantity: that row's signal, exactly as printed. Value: 12.77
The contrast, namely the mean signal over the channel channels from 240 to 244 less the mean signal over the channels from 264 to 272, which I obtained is 2.1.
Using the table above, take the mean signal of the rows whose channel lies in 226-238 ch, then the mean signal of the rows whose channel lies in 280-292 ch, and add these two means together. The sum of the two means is 28.6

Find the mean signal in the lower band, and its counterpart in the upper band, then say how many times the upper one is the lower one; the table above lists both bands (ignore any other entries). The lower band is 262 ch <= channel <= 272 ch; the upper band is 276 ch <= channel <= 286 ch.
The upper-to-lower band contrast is 1.08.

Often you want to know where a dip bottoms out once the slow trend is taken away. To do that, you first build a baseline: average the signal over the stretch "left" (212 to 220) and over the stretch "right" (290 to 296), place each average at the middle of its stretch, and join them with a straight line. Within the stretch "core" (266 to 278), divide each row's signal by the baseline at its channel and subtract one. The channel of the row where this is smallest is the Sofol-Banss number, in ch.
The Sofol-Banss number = 267 ch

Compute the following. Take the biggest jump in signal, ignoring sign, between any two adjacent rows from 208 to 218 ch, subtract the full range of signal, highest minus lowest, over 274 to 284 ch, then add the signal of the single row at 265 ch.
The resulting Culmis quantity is 12.2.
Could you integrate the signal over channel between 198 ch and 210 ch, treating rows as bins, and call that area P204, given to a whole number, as 154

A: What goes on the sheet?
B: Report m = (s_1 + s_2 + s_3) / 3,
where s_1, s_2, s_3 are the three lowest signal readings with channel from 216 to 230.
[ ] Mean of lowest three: 13.4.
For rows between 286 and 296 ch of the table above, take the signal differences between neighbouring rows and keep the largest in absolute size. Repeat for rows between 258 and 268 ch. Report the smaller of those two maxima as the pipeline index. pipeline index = 0.42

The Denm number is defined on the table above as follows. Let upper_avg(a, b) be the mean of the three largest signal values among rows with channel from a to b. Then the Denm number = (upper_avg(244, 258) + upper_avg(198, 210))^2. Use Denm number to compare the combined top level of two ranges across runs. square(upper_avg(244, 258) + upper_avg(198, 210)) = 756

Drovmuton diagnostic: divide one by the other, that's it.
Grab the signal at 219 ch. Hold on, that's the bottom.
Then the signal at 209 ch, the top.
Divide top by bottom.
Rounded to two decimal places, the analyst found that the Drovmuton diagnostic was 0.92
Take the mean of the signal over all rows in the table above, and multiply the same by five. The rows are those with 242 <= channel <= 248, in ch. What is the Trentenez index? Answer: 73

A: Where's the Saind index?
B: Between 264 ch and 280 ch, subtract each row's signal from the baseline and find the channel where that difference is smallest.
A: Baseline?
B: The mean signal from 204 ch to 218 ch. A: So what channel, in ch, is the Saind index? 279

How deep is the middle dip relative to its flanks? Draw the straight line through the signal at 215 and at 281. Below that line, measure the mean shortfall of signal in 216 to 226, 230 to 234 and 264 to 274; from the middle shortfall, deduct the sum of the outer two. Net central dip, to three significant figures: -3.30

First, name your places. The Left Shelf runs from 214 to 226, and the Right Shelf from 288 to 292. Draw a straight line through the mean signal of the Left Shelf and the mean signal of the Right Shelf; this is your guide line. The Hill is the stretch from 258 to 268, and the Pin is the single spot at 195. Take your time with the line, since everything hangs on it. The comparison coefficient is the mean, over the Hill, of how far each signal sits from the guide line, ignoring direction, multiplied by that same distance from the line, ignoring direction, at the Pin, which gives 0.29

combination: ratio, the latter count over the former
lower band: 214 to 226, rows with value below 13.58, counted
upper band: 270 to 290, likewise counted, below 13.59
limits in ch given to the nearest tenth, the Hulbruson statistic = 2.0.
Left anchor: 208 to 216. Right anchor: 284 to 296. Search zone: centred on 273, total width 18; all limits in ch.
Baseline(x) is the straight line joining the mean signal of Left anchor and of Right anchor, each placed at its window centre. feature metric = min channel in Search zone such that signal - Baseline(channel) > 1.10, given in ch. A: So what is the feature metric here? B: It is 279 ch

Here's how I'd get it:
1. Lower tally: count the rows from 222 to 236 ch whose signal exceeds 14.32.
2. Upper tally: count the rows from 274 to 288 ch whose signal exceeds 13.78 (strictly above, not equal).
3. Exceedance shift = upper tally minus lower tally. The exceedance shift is -3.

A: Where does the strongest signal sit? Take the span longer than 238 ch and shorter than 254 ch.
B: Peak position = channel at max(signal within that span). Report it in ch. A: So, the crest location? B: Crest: 241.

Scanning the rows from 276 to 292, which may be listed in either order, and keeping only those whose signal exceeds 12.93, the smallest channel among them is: 277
